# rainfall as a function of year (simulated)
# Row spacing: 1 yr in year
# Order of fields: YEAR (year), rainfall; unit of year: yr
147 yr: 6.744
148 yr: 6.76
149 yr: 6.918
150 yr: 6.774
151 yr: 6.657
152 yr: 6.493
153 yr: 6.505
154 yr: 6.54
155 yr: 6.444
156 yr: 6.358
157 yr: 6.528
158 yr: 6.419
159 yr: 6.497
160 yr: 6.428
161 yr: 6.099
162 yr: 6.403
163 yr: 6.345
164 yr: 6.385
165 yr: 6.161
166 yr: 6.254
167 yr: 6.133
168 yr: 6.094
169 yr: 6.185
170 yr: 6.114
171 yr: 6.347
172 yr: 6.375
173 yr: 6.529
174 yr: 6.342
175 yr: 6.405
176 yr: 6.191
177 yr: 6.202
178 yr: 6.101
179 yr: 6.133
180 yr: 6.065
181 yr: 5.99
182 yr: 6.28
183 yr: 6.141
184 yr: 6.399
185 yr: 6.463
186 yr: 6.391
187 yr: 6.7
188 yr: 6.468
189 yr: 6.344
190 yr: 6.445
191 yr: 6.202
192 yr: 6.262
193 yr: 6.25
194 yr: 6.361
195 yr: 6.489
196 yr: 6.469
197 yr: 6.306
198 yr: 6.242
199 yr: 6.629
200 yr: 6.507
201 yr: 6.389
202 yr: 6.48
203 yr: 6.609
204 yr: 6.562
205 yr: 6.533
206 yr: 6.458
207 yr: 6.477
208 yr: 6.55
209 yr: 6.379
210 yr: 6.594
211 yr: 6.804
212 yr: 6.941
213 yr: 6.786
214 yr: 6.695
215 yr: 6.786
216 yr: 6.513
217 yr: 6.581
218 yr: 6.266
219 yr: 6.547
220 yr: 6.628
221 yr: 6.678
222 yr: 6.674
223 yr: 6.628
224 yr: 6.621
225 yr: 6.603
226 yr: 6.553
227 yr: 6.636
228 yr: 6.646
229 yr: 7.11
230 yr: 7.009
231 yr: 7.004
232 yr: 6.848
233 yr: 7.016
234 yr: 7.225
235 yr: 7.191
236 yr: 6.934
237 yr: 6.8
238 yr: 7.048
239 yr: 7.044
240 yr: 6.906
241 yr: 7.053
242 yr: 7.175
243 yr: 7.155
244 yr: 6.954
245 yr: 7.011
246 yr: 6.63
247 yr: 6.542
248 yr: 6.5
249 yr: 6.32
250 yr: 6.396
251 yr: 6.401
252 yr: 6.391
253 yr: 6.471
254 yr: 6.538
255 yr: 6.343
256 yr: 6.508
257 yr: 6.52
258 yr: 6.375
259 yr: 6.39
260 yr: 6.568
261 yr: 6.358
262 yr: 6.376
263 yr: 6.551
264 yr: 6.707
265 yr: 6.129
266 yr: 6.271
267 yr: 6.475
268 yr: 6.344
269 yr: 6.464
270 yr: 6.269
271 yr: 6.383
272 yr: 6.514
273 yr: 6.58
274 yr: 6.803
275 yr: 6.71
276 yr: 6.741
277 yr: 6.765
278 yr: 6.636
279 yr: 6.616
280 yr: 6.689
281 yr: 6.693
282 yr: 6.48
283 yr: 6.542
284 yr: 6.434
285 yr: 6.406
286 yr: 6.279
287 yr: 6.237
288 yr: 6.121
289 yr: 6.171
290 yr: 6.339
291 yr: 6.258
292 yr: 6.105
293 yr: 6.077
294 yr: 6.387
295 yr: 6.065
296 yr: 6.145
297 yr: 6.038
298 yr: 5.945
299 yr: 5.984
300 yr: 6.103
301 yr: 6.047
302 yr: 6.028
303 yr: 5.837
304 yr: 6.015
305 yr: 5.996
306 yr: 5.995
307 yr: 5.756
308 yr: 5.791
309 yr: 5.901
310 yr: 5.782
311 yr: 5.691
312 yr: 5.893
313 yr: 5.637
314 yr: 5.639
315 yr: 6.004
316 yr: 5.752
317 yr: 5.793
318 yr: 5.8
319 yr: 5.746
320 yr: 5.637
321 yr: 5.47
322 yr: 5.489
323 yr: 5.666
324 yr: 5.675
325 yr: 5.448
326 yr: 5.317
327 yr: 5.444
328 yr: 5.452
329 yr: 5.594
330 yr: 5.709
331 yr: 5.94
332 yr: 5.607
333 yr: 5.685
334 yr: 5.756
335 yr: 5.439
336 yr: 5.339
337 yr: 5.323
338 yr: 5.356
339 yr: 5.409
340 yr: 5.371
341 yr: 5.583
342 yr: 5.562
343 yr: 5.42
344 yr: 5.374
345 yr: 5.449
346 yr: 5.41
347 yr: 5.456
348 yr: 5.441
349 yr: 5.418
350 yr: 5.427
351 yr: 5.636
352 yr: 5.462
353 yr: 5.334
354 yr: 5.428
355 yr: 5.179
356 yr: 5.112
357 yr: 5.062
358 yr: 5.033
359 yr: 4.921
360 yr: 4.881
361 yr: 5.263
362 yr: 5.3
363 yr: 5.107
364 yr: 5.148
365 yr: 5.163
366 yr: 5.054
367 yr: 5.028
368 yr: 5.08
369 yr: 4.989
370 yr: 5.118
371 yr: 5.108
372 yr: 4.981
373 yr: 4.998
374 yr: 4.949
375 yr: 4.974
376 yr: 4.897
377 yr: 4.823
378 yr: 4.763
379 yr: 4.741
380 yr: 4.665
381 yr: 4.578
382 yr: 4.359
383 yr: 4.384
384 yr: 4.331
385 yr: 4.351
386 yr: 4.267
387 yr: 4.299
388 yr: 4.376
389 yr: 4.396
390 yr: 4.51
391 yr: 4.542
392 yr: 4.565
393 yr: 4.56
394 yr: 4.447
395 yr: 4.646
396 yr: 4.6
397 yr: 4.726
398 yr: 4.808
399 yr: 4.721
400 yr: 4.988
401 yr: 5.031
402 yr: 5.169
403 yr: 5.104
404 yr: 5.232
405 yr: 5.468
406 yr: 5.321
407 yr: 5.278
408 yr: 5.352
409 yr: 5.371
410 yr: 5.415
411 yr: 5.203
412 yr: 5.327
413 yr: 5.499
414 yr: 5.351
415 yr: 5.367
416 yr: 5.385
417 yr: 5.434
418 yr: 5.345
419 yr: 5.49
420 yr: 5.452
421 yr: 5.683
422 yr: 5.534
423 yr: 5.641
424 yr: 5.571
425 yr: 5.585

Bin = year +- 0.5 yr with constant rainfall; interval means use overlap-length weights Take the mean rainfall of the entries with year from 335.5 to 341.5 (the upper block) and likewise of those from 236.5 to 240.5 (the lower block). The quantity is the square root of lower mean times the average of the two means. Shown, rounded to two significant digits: 6.5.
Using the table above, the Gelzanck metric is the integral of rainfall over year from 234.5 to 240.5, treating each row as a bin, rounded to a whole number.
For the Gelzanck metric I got 42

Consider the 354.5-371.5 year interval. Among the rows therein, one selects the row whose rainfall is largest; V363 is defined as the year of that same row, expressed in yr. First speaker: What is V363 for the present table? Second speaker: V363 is 362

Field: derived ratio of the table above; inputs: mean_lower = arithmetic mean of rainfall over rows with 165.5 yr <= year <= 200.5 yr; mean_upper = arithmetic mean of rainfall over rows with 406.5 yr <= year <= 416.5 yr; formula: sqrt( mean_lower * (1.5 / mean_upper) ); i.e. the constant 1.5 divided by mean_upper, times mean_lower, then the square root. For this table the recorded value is 1.33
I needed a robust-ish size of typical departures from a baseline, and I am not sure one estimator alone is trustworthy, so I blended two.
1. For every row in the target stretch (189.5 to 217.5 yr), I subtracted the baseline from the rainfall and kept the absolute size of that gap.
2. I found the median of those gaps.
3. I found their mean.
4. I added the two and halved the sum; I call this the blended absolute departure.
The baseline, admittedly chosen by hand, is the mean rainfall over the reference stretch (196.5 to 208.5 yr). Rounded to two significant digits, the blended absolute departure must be 0.12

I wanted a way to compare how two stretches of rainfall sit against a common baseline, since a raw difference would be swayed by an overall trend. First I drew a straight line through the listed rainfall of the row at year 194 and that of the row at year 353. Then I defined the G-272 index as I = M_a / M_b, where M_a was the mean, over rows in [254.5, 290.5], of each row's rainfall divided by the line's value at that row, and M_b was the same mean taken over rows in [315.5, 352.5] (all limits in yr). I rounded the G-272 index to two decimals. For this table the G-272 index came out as 1.09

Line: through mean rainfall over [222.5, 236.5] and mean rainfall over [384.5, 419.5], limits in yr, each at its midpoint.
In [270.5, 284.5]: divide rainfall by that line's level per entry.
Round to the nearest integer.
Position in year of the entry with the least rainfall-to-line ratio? 271 yr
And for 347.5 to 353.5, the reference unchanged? 353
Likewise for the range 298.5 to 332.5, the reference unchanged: 326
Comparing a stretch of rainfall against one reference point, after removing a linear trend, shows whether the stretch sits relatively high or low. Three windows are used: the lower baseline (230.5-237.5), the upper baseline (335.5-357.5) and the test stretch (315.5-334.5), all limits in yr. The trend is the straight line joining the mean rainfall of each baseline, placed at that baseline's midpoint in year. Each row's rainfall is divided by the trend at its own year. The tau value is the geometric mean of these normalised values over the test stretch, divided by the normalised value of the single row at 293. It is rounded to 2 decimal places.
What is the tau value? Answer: 1.00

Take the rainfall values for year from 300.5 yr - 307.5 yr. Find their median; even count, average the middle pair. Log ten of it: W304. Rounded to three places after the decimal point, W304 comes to 0.778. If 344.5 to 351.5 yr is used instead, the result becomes 0.736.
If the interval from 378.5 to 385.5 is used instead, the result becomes 0.642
